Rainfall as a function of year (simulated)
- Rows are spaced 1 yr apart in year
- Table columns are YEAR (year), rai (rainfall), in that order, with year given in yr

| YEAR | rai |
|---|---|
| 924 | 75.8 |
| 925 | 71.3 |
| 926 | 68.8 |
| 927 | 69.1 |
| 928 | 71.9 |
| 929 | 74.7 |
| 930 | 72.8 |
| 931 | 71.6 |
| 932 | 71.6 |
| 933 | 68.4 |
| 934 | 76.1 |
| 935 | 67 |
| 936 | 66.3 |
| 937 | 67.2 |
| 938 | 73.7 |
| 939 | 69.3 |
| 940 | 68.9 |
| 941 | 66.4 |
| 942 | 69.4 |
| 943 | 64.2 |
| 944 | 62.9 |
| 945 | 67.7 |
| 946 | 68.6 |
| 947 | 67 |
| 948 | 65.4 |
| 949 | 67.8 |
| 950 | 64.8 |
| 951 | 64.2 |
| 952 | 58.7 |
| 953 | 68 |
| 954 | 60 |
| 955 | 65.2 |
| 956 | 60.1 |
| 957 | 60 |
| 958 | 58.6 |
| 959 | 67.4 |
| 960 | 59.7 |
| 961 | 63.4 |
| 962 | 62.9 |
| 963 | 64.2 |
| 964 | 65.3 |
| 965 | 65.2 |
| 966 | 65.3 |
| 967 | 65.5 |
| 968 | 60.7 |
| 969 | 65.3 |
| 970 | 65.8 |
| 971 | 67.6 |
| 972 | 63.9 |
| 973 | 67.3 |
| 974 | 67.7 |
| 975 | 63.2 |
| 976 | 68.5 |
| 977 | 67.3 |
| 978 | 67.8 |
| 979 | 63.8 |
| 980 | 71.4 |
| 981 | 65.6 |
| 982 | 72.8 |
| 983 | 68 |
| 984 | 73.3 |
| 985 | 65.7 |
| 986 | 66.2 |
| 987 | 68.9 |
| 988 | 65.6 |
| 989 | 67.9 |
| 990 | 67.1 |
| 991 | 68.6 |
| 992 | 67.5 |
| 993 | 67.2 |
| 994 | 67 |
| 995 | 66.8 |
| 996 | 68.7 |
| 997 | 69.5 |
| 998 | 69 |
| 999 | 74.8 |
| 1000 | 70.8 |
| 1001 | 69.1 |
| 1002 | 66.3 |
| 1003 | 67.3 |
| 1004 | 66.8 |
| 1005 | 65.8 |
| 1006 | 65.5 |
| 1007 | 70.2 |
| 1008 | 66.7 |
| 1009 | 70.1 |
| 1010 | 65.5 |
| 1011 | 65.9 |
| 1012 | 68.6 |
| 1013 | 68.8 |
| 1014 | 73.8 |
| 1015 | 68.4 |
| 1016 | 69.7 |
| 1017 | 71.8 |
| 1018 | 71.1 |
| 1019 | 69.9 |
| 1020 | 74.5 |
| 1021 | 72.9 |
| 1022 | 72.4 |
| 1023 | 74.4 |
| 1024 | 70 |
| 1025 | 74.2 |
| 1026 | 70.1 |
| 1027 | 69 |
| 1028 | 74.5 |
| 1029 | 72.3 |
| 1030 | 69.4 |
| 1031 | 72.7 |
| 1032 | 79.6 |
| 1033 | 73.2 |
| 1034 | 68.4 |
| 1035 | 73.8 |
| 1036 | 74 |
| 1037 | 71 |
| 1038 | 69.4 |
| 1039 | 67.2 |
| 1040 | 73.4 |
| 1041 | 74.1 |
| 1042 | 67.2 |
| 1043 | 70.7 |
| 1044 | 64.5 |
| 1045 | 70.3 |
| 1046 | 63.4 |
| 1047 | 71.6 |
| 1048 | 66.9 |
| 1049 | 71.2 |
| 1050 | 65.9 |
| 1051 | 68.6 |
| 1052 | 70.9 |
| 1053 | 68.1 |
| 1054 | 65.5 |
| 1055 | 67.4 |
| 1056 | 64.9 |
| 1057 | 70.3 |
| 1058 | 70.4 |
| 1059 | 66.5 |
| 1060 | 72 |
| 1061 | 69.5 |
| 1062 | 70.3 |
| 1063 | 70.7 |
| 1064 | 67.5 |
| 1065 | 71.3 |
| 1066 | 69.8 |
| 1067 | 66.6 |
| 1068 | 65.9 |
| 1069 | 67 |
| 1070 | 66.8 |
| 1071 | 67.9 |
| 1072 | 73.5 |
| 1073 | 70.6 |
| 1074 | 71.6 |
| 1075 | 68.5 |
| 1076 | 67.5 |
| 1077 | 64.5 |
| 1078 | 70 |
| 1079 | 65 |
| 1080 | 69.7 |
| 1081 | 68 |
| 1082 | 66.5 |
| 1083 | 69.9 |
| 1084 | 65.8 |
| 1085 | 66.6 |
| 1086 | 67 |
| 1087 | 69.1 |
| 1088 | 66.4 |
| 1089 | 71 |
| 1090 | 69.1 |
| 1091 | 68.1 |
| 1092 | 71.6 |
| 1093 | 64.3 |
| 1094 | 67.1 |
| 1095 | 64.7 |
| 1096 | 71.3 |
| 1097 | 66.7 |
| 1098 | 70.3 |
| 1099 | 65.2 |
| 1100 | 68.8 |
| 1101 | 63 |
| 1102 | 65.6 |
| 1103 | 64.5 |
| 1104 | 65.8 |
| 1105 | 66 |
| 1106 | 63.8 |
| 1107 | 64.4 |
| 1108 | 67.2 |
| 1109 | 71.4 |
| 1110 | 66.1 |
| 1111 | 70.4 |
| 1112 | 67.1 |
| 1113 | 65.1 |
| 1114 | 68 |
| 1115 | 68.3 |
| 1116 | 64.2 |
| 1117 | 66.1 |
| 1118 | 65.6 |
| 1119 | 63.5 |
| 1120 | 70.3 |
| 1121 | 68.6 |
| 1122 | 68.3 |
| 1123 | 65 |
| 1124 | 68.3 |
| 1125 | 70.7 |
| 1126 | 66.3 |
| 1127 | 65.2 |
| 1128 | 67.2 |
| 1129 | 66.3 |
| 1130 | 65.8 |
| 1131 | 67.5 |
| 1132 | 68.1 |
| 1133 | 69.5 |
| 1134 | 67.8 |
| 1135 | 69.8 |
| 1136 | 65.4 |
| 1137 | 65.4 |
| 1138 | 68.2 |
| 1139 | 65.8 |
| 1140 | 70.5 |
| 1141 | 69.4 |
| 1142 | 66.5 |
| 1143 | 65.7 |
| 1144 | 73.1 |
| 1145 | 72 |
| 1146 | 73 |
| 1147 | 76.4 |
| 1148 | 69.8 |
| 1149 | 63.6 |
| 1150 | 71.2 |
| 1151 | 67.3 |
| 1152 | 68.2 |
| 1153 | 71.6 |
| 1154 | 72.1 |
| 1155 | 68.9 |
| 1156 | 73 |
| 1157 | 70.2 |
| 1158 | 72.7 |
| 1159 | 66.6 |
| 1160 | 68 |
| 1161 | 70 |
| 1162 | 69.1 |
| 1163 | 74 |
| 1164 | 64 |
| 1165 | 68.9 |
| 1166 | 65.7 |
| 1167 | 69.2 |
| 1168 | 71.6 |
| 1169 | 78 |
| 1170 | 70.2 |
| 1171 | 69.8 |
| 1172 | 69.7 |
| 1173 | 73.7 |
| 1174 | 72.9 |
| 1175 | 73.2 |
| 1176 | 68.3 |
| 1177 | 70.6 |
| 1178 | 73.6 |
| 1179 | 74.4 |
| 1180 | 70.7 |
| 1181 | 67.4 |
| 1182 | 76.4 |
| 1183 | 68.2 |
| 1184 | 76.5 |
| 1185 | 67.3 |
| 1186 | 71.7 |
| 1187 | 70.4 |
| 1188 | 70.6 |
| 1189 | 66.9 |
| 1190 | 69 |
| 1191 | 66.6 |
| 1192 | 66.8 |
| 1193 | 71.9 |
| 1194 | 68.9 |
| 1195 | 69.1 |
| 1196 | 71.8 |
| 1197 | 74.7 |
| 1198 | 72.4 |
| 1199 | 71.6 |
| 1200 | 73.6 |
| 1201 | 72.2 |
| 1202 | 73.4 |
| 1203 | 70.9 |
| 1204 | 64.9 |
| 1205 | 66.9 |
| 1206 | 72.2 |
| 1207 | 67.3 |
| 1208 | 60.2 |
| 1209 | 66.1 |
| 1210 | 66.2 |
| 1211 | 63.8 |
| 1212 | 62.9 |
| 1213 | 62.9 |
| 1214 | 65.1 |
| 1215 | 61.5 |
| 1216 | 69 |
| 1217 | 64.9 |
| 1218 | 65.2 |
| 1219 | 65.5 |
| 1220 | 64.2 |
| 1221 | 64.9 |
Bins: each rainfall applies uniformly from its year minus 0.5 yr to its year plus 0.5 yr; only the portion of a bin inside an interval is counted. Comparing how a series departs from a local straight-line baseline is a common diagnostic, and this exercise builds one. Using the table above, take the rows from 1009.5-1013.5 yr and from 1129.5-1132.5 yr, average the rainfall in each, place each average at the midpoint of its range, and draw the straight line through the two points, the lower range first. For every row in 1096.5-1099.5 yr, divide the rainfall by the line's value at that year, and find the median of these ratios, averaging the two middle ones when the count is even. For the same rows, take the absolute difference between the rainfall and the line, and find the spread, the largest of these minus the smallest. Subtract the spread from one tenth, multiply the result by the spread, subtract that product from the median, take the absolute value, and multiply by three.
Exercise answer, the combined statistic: 24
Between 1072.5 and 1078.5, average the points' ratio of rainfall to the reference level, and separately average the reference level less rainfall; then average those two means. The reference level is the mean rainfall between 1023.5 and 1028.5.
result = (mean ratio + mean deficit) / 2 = 1.87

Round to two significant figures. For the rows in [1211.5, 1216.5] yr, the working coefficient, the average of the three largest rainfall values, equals 66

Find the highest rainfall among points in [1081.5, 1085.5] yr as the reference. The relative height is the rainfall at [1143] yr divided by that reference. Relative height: 0.94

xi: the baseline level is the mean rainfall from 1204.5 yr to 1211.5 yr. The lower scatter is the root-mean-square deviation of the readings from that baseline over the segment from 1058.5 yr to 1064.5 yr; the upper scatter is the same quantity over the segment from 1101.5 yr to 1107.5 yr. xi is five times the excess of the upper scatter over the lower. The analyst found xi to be -12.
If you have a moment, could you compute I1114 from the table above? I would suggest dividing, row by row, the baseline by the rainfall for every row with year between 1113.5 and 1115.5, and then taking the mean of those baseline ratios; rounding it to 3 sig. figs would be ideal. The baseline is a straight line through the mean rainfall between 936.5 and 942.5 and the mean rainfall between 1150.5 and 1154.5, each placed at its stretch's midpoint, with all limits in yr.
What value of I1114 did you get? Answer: 1.02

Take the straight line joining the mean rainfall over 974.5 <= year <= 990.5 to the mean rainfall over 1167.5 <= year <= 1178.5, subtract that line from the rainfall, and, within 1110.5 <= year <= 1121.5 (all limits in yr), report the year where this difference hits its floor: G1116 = 1119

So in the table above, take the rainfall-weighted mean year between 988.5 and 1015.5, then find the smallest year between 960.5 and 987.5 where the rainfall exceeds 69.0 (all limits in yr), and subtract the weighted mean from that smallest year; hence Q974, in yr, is -22.0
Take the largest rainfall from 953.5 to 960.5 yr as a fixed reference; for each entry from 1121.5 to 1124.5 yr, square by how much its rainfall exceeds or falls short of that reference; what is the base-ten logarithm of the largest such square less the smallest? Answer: 0.69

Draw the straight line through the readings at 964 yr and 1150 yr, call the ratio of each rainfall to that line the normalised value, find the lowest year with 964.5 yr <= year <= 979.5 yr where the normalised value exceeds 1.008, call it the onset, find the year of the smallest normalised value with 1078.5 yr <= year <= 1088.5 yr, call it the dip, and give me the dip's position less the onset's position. 108 yr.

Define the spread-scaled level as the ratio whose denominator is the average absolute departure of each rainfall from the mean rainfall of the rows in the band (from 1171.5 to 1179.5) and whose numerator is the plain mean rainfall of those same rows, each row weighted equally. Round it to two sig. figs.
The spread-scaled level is 38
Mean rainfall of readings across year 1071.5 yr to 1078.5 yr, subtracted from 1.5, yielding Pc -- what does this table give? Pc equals -68.0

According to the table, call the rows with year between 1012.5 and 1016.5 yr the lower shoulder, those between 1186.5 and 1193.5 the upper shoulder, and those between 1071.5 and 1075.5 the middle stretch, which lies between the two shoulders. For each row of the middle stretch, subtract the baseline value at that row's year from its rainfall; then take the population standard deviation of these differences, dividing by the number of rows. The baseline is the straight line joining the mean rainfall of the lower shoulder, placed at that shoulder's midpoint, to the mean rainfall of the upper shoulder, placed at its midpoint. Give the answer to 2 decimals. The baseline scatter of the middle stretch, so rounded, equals 1.80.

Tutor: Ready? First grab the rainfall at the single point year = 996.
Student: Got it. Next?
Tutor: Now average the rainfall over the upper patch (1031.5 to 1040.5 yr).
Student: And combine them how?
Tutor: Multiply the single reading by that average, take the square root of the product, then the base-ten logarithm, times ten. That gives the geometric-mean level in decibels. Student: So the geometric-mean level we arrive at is 18.5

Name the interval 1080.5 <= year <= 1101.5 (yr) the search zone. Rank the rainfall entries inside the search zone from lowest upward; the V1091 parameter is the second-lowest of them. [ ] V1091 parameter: 64.3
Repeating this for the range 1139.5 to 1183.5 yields 64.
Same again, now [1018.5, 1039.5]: 68.4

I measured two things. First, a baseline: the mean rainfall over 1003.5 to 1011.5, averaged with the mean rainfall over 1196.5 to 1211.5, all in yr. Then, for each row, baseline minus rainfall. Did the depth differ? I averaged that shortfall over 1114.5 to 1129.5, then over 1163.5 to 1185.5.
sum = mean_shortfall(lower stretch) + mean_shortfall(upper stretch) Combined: -2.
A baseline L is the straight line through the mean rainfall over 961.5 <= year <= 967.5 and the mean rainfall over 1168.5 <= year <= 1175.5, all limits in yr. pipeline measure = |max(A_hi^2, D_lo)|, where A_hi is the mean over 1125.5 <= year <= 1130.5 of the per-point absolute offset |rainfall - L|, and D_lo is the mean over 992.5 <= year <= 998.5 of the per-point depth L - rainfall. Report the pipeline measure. 22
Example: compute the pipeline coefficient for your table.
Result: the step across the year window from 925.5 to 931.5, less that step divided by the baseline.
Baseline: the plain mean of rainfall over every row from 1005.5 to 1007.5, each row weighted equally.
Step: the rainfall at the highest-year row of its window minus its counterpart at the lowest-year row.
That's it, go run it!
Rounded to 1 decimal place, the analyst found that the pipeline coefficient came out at 2.8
